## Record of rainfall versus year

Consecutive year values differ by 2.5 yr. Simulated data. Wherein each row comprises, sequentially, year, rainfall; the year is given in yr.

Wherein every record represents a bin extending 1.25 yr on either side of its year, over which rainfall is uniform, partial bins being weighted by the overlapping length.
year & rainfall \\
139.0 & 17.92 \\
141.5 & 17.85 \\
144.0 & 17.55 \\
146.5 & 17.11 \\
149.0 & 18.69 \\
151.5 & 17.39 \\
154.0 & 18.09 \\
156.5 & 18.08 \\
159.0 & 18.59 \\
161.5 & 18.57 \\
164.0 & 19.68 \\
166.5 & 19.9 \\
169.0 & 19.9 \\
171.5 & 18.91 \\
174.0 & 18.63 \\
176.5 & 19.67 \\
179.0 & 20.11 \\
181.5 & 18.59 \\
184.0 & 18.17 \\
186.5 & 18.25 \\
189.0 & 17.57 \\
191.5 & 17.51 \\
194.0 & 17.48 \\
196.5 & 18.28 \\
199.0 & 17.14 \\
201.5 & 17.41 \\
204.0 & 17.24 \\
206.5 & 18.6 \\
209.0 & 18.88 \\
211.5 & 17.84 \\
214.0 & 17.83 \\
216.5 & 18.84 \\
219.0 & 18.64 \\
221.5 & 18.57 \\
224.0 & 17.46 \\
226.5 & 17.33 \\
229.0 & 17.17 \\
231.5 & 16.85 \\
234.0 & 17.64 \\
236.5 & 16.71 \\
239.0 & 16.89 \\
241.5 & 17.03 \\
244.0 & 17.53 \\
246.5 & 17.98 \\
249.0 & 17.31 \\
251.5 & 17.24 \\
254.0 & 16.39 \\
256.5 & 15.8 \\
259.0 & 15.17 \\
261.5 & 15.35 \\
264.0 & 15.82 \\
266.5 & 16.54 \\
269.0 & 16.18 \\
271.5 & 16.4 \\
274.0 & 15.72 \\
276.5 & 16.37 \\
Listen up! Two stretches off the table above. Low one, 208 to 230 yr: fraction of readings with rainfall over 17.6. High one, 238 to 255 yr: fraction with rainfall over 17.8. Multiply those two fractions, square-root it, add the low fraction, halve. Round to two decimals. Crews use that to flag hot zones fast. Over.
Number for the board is 0.49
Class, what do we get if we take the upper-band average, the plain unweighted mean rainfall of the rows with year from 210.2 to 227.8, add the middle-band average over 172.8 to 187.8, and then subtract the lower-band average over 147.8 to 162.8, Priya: 18.7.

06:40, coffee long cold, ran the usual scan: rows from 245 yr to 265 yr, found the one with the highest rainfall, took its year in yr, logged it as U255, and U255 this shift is 246.5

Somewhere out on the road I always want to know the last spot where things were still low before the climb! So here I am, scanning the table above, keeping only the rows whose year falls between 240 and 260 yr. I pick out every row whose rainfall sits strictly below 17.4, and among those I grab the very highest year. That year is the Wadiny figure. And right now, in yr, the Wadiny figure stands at 259.0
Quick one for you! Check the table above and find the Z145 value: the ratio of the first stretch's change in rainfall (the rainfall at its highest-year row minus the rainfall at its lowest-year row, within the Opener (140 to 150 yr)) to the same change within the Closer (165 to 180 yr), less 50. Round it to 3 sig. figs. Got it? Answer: -46.0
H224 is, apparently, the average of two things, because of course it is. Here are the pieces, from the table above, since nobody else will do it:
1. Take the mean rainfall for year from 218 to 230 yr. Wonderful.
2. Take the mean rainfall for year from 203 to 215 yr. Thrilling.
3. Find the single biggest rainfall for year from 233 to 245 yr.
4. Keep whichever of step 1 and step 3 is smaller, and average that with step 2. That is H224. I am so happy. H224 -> 17.9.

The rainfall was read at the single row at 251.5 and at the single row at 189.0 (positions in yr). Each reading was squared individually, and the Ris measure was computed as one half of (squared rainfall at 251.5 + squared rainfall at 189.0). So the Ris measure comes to 303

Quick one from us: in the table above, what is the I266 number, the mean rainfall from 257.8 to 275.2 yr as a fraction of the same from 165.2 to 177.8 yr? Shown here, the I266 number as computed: 0.82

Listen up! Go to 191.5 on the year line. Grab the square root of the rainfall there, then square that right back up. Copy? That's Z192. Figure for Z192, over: 17.5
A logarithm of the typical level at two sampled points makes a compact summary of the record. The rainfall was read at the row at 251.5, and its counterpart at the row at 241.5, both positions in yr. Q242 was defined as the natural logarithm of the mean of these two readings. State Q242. 2.84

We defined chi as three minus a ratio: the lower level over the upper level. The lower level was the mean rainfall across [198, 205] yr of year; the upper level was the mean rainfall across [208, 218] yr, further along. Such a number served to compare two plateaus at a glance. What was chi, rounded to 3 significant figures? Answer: 2.06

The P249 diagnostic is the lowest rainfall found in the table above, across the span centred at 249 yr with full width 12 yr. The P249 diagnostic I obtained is 16.39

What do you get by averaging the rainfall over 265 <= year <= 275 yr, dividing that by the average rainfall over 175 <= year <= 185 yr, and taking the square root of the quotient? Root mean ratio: 0.92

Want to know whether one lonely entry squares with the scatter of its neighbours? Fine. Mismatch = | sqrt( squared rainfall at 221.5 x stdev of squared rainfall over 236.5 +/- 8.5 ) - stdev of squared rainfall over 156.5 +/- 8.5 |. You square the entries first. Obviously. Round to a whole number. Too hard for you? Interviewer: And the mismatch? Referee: 38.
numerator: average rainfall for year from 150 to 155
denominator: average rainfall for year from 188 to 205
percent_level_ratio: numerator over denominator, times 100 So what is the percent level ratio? 101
